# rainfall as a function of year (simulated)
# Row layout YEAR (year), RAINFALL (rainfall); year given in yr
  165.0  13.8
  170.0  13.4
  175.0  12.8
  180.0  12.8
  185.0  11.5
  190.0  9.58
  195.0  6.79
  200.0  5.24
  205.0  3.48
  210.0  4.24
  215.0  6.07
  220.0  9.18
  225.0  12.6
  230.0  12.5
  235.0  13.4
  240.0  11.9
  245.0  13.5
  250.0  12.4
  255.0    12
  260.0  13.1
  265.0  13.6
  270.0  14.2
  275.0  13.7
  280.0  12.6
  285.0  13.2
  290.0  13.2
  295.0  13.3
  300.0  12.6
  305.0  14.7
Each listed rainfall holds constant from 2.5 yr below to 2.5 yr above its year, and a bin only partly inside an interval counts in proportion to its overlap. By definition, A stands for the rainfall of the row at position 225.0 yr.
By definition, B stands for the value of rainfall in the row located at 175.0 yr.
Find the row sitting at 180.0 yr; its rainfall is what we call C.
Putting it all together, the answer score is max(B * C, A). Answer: 164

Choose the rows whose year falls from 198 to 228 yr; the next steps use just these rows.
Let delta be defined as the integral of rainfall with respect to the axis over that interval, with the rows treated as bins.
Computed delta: 208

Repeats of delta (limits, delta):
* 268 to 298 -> 400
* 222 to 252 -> 380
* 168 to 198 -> 330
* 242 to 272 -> 393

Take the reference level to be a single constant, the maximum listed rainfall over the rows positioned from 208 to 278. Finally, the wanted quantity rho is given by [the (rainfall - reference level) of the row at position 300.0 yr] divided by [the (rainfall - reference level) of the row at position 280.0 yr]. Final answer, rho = 1.0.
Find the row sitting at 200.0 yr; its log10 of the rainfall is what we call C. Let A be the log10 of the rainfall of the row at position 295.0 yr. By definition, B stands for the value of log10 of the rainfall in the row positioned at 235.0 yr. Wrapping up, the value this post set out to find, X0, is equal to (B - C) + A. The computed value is 1.53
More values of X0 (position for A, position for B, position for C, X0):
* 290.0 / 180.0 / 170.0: 1.10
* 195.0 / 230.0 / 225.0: 0.83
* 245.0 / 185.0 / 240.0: 1.12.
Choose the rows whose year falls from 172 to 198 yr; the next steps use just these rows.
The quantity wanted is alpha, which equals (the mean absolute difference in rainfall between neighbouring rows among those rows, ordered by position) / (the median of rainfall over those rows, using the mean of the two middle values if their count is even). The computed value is 0.13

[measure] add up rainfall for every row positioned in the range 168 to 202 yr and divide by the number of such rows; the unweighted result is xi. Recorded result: 10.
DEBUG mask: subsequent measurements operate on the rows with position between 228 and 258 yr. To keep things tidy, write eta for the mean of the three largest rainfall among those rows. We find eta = 13.1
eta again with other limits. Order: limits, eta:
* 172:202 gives 12.4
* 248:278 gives 13.8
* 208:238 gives 12.8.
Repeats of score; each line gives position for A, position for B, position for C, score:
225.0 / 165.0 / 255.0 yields 166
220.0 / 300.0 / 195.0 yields 86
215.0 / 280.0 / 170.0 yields 169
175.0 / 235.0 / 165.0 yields 185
